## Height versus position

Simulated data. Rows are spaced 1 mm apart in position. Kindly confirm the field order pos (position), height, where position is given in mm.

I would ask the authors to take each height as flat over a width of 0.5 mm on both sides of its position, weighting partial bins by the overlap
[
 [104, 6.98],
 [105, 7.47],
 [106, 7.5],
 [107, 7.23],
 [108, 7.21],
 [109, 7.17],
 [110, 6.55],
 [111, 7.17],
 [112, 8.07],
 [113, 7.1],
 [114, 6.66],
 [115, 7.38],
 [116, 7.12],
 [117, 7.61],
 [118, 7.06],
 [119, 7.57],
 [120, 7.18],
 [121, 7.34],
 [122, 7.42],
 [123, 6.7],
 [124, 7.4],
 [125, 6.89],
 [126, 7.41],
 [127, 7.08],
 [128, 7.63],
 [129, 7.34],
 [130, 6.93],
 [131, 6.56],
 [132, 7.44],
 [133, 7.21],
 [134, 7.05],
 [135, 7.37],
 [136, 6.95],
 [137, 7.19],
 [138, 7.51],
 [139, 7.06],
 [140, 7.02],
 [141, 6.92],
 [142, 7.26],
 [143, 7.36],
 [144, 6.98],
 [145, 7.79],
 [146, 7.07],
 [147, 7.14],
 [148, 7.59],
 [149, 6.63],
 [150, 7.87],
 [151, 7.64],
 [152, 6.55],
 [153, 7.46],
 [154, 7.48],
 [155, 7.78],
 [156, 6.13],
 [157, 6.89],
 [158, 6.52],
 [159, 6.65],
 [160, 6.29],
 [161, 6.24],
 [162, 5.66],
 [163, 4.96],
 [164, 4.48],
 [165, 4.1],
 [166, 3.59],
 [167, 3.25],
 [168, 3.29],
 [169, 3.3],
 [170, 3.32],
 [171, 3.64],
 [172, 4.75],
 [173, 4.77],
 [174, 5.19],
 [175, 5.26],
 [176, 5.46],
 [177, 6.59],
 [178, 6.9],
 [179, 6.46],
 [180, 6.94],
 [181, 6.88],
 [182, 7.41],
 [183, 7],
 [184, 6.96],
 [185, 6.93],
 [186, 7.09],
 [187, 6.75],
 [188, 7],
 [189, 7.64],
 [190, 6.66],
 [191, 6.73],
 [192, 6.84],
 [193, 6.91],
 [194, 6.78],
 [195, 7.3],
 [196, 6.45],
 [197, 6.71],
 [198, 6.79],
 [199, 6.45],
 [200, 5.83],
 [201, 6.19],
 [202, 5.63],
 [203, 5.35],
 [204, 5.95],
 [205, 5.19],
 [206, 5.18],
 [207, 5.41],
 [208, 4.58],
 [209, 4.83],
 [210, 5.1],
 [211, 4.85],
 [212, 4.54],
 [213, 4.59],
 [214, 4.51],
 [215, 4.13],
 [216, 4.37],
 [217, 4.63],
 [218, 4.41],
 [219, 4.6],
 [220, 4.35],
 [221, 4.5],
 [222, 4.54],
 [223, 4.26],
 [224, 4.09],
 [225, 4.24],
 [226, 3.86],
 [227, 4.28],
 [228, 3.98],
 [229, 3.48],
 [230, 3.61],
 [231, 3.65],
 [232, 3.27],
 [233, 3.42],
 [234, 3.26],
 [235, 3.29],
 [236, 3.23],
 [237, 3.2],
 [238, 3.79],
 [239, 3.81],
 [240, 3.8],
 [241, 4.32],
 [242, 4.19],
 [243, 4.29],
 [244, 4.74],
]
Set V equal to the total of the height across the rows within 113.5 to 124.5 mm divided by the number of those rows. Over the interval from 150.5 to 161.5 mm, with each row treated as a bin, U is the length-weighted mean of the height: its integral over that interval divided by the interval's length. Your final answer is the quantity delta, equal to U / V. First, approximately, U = 6.88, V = 7.2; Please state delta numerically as 0.95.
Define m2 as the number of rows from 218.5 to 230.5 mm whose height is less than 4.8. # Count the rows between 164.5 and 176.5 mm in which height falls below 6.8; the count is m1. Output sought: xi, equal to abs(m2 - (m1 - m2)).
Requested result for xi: 12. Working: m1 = 12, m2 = 12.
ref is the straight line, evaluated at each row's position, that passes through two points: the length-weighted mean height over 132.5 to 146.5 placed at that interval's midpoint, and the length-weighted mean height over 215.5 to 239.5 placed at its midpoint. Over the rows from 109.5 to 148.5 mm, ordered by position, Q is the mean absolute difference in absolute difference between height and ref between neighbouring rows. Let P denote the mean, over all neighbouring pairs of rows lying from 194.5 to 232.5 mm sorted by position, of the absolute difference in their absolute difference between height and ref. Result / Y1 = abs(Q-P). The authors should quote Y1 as 0.128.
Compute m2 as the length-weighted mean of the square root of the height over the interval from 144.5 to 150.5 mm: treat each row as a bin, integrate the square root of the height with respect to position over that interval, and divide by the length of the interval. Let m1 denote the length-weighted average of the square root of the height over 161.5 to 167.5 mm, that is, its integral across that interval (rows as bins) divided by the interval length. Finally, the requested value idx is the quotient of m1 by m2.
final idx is 0.77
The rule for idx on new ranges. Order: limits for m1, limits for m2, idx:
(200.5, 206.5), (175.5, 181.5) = 0.92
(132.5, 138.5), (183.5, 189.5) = 1.01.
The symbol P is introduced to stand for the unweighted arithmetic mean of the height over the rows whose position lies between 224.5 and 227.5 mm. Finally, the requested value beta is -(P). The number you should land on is -4.1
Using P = 4.1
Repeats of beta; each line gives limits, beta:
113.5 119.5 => -7.2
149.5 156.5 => -7.3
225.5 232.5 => -3.7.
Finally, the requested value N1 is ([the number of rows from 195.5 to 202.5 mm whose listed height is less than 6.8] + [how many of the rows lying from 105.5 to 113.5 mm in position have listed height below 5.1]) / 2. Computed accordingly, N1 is 3.5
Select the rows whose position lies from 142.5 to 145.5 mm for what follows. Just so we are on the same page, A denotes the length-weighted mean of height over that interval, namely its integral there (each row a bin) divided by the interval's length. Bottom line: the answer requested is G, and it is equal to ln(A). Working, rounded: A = 7.4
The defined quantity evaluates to 2.00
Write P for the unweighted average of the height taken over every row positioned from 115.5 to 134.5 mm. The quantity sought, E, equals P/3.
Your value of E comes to 2.4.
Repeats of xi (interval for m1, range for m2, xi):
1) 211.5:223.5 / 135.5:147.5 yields 12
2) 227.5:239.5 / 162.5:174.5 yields 8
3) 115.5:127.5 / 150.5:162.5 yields 1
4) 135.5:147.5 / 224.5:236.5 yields 24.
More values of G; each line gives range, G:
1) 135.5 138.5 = 1.98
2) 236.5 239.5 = 1.28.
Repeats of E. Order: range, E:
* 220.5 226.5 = 1.4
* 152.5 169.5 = 1.8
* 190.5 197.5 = 2.3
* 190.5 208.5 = 2.0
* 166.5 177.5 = 1.5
